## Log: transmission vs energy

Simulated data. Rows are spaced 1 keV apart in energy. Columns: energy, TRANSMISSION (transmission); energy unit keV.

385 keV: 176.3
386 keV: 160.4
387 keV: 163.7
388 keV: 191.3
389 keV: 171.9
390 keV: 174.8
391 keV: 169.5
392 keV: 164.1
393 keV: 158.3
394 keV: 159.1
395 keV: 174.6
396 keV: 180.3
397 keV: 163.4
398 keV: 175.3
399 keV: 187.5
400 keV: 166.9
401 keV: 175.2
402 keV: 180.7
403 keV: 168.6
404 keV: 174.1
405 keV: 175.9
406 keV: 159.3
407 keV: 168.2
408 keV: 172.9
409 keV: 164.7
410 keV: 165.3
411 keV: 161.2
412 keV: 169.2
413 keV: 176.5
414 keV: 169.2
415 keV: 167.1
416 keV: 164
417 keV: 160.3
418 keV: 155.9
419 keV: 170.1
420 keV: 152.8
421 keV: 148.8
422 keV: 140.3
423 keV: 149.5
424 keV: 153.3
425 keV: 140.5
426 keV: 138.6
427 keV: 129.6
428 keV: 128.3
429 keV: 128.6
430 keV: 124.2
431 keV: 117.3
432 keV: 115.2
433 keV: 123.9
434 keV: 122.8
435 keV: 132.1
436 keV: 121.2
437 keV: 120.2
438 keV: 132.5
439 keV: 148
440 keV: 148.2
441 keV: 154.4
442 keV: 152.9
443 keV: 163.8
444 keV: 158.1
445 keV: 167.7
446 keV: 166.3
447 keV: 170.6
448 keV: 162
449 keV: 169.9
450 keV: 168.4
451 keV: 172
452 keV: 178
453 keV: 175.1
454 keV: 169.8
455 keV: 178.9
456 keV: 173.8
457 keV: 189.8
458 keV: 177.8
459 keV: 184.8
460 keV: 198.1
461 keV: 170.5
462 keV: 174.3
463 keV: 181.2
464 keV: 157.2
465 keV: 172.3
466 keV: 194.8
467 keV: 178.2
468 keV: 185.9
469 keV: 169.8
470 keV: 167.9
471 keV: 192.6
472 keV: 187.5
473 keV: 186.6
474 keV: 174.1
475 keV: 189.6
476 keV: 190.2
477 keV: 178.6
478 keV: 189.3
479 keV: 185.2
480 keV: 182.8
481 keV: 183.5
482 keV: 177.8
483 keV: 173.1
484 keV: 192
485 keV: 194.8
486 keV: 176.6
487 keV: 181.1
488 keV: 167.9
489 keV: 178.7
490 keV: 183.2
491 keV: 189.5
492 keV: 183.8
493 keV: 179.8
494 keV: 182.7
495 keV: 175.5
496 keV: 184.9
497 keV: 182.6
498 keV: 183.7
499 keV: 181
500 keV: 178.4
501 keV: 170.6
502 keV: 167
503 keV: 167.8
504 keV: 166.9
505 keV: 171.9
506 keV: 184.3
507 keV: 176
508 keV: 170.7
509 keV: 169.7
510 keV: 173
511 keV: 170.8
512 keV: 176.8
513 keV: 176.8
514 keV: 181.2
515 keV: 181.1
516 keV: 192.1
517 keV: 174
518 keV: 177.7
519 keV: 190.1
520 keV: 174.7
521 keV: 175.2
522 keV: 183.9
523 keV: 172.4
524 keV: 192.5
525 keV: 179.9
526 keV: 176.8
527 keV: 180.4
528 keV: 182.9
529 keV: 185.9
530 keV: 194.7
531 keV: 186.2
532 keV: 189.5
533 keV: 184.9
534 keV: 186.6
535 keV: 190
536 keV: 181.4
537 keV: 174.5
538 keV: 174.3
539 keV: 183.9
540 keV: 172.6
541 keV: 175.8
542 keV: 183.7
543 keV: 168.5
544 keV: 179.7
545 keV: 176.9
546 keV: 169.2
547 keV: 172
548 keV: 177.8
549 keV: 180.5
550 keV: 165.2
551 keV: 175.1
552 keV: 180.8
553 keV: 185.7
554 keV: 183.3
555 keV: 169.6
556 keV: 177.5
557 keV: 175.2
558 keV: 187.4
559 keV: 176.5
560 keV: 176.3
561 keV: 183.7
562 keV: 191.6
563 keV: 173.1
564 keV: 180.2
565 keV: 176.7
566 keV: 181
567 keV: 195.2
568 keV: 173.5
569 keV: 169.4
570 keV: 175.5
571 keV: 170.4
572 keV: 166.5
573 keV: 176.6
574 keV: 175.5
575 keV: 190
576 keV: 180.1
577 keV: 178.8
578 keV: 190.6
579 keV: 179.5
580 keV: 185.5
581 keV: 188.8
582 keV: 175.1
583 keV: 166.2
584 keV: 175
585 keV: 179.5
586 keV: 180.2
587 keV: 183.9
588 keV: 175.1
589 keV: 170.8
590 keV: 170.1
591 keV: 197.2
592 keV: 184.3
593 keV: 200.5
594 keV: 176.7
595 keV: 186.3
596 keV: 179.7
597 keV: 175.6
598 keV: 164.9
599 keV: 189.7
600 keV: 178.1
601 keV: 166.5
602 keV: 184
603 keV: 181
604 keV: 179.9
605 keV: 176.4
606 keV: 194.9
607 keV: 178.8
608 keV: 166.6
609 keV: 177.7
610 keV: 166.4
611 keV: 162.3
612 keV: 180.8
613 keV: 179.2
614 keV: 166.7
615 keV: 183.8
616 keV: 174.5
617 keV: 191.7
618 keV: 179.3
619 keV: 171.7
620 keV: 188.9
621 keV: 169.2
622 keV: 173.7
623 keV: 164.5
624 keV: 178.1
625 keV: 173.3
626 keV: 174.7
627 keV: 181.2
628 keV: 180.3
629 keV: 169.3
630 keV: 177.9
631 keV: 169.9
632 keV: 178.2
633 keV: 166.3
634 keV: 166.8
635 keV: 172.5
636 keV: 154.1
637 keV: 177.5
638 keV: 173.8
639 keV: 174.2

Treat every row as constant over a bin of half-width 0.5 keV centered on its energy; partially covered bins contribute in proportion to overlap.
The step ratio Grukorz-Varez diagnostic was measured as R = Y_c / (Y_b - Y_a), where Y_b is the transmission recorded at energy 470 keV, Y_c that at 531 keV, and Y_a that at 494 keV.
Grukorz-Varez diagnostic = -13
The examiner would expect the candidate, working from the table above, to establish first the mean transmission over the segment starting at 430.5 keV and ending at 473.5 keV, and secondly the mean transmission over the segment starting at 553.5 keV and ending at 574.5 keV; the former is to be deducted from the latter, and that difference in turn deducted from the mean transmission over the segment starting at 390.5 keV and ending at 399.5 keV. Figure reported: 156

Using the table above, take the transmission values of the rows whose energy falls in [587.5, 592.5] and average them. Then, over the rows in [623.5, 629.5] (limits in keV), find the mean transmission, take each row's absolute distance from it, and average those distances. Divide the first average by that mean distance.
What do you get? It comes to 48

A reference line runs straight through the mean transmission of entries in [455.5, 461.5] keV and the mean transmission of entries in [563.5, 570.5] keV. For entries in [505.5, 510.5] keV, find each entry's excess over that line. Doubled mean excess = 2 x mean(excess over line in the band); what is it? -12.1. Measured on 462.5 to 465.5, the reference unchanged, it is -24.1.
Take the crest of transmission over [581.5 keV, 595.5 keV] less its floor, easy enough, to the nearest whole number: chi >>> 34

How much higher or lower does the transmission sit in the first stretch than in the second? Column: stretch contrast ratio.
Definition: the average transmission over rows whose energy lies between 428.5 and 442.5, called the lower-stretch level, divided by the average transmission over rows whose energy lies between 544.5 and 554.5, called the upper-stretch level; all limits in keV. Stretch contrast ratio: 0.74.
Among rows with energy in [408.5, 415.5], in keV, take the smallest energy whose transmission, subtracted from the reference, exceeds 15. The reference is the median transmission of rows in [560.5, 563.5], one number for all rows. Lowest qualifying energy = 409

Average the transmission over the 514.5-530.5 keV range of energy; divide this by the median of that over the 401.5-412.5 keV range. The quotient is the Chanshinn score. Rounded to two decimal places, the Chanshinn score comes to 1.08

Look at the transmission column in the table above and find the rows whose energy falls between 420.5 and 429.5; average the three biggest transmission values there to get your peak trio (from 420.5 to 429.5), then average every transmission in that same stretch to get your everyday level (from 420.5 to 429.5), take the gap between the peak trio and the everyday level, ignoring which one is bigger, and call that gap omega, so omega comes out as 10.8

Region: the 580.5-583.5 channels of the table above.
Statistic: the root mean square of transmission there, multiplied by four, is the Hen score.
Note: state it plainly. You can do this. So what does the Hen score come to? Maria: 708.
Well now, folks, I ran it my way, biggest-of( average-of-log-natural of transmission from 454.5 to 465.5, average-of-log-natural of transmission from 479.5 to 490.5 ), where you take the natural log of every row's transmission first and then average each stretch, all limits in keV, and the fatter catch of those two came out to 5.20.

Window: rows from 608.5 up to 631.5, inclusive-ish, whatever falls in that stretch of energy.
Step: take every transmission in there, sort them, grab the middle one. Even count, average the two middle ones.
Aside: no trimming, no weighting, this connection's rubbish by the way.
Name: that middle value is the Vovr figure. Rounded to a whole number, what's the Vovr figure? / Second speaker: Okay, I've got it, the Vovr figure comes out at 175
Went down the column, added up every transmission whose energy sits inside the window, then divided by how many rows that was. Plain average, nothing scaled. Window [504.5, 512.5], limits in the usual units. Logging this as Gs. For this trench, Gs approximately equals 174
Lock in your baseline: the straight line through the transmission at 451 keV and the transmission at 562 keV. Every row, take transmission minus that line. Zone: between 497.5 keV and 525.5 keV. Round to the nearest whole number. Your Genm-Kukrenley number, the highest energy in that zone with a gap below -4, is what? 525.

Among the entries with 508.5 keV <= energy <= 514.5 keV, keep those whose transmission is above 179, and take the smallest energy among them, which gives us 514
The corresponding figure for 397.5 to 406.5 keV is 399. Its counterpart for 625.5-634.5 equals 627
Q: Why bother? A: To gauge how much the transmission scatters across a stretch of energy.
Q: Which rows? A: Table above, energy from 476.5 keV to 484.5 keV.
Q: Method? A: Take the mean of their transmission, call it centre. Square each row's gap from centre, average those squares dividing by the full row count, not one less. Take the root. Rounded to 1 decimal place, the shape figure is 5.8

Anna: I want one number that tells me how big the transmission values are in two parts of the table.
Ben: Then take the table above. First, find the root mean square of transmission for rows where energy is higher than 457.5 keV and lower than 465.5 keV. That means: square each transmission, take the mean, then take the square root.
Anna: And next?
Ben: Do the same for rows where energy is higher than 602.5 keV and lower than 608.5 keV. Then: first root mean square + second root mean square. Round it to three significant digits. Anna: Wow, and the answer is 357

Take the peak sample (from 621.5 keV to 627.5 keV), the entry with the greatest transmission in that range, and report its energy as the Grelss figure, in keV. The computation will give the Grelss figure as 627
